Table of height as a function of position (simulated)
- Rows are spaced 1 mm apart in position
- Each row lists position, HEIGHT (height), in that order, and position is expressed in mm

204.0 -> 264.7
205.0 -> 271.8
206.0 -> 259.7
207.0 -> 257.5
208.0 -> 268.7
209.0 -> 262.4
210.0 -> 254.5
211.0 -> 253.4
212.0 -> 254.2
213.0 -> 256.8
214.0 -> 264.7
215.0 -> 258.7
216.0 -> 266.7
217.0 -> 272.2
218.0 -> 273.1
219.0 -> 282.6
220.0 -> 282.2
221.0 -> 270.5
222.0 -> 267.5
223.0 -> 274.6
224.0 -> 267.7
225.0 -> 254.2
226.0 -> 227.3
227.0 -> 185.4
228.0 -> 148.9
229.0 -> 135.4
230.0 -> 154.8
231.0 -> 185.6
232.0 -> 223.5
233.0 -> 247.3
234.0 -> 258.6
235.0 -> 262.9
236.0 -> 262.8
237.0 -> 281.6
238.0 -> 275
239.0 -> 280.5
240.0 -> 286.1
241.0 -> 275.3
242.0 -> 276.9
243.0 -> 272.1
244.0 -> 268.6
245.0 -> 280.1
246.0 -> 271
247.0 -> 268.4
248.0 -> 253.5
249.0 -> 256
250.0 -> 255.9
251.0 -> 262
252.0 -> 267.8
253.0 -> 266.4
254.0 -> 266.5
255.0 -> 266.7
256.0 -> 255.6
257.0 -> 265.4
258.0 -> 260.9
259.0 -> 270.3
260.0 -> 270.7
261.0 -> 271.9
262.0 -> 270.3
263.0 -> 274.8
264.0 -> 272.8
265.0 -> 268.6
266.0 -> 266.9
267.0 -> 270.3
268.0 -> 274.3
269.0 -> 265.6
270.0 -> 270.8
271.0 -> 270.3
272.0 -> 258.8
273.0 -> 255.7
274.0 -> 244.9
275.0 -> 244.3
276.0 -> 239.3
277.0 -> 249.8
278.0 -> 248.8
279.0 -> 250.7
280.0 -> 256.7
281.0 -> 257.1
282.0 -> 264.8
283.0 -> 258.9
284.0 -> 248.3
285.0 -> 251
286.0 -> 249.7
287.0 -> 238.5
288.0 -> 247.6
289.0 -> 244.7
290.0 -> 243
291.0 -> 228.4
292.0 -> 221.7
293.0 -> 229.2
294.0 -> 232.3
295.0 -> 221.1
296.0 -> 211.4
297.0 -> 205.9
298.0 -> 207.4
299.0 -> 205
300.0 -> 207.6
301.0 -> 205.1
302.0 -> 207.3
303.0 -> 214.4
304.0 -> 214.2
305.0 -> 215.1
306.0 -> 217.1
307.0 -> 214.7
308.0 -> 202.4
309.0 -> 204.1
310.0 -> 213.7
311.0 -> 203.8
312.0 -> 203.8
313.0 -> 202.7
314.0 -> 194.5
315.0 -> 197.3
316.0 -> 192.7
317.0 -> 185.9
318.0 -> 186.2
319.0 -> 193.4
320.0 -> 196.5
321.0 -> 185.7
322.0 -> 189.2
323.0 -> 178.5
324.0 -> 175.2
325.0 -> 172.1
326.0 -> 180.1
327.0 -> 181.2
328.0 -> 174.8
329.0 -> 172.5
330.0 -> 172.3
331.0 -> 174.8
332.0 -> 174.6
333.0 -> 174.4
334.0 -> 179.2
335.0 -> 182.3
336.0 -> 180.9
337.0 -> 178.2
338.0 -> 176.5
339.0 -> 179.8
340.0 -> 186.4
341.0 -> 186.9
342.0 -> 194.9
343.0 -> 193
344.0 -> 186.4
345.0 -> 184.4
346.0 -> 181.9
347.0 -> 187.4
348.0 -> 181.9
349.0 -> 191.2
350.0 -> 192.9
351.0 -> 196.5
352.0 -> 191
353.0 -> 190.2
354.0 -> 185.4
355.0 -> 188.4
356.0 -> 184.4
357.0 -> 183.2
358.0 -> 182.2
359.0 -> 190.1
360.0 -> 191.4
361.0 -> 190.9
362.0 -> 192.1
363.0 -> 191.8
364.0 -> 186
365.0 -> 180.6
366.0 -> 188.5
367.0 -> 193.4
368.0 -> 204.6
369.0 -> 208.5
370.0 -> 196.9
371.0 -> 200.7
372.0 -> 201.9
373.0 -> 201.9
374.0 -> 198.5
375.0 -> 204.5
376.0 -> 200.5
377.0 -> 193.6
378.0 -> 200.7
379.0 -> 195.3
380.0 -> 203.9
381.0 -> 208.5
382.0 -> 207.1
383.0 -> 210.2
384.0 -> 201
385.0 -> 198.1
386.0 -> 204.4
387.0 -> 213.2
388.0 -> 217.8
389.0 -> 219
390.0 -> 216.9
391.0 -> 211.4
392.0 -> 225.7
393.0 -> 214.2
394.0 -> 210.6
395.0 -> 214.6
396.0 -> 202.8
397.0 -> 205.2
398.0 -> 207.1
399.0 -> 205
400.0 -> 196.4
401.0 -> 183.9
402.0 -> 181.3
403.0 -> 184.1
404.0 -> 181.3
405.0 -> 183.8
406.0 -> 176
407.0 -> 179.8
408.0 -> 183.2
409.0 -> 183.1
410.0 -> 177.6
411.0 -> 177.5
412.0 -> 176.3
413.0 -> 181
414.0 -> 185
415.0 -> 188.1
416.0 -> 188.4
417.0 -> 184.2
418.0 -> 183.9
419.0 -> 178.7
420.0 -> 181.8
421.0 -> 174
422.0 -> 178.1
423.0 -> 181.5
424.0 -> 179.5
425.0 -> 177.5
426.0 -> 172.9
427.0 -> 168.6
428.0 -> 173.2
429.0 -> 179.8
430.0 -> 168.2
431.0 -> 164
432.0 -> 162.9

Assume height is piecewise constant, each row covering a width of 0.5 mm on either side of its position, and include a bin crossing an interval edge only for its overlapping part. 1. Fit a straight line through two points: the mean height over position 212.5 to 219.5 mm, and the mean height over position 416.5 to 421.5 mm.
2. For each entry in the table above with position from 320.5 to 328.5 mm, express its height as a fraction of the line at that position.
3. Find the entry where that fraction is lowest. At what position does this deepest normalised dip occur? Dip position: 325.0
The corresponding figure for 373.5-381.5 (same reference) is 377.0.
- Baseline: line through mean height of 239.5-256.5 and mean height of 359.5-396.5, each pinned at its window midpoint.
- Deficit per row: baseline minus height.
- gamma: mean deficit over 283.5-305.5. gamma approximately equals 19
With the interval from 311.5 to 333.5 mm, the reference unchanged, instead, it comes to 46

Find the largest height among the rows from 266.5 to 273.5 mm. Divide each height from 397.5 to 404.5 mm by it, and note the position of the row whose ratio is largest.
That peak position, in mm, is 398.0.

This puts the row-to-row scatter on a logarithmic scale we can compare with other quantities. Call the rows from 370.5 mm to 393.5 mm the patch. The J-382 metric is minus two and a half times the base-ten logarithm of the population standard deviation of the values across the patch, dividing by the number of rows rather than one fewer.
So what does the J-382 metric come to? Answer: -2.3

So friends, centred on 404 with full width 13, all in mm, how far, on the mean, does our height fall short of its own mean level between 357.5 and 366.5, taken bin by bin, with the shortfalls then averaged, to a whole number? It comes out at 2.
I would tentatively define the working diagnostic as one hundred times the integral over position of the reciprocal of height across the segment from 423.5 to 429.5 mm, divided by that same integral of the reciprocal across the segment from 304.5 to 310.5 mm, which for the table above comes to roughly 120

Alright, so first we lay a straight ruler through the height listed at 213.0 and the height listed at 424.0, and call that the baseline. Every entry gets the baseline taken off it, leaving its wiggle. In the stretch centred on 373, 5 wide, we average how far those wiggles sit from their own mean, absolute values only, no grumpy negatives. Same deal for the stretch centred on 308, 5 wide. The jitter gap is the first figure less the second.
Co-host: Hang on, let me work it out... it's -3.9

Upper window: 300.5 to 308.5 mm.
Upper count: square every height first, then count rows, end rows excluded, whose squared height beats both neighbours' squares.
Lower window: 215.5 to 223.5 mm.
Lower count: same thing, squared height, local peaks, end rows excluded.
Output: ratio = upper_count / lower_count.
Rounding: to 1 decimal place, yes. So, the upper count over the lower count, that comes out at 2.0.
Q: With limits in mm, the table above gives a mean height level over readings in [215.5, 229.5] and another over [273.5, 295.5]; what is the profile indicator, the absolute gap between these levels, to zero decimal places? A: 1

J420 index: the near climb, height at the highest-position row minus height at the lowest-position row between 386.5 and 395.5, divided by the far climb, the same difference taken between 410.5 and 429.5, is 0.6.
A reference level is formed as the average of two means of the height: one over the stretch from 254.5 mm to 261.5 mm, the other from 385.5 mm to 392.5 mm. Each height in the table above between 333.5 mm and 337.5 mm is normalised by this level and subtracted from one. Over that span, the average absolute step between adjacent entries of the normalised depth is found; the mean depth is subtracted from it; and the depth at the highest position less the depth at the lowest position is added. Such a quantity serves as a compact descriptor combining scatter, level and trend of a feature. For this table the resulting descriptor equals -0.24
